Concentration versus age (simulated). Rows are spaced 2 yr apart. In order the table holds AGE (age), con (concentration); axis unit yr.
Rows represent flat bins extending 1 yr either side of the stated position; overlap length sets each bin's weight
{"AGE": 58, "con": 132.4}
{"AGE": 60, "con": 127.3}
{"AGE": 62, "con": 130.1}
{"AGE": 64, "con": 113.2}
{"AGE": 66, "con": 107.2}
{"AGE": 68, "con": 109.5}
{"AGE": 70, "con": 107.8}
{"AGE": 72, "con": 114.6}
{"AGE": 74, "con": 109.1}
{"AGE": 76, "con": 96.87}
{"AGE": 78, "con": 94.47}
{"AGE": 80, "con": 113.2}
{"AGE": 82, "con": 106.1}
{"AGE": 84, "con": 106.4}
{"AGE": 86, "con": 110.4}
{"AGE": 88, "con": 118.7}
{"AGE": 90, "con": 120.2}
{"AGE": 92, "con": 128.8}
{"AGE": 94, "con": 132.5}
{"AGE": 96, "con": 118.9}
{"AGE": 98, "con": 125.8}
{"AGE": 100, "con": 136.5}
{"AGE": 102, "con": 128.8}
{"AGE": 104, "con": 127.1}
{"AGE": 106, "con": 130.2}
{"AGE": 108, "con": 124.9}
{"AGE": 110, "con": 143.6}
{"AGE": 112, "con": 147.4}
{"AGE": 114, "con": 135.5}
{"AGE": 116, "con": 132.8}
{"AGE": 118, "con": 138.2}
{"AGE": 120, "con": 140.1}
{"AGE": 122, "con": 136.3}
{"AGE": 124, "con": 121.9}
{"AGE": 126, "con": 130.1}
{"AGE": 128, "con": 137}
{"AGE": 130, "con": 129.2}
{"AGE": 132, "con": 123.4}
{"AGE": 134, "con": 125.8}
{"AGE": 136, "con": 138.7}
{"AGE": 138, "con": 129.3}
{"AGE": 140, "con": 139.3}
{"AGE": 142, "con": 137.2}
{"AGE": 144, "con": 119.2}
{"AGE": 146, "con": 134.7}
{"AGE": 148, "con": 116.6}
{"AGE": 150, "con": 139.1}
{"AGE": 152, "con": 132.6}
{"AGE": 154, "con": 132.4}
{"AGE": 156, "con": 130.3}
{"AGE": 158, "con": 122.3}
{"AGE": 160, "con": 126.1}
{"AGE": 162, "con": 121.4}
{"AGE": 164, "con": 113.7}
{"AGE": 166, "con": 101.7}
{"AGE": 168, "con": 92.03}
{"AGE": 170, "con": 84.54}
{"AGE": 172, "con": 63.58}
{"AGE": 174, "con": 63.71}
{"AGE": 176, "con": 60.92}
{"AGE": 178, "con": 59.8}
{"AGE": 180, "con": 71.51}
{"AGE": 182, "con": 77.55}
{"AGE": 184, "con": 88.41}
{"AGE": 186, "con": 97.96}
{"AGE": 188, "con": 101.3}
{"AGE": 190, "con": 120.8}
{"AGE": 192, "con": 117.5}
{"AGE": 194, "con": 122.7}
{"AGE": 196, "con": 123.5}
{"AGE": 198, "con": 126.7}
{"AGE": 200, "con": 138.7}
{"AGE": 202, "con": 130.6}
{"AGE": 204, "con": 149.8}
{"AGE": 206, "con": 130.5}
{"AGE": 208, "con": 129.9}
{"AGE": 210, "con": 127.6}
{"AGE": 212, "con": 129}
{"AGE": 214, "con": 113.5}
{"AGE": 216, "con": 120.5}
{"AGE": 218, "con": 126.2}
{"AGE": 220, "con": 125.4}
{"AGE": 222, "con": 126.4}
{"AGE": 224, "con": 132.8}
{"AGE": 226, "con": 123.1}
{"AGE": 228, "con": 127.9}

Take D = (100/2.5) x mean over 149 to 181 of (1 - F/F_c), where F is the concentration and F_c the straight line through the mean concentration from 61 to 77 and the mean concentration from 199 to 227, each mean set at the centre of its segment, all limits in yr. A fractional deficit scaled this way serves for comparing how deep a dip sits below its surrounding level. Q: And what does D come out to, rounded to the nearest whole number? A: 7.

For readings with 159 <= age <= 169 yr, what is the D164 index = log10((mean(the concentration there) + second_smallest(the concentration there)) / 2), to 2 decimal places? 2.03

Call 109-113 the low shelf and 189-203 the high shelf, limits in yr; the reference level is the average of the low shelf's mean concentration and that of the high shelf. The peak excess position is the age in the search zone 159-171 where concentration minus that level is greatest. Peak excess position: 160 yr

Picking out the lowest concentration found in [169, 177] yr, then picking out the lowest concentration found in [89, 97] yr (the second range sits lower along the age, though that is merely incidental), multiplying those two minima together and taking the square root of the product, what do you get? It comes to 85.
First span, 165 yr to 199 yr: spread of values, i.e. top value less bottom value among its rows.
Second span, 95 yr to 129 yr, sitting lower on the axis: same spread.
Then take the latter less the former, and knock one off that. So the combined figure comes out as -39.4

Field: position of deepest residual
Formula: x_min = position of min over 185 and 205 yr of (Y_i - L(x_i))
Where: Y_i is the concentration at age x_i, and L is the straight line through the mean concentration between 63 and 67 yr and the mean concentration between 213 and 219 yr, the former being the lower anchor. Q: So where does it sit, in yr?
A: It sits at 186 yr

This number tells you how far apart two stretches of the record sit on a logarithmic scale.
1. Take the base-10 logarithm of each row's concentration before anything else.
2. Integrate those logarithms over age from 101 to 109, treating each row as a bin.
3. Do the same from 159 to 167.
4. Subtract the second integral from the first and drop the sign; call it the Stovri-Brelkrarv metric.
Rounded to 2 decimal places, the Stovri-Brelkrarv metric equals 0.35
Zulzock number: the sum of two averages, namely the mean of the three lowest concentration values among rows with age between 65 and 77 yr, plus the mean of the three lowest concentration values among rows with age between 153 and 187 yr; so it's 165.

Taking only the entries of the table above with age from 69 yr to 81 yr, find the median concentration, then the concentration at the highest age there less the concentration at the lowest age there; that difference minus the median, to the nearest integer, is -103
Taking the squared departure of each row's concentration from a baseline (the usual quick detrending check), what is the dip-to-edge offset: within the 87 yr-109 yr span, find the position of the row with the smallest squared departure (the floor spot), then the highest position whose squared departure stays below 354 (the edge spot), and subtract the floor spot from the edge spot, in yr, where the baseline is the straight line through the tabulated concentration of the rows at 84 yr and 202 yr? 12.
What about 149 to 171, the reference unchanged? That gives 6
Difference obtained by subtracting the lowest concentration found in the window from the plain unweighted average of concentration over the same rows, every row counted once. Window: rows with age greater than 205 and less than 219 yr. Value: 12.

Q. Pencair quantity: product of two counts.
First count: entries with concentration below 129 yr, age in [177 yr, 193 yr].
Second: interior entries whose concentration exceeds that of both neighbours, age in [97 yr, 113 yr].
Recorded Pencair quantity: 16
